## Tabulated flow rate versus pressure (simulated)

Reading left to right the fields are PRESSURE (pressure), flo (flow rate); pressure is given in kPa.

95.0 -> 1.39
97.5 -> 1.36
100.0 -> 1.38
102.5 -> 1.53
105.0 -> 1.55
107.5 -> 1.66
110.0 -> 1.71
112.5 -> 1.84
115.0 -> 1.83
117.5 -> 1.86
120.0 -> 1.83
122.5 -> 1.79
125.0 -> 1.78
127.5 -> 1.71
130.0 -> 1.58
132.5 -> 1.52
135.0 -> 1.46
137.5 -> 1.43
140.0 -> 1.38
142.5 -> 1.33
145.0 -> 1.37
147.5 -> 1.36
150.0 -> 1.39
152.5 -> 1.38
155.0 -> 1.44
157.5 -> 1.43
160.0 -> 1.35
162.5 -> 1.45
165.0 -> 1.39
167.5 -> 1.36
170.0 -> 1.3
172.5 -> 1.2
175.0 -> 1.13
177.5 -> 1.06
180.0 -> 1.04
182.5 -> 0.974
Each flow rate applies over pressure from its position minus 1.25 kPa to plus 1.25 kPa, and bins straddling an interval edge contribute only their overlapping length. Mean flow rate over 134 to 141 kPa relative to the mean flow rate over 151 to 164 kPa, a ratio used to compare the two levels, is 1.0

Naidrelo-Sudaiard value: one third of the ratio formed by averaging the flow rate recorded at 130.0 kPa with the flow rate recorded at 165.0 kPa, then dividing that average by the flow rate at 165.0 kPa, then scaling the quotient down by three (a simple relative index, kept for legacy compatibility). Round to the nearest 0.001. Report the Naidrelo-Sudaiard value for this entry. 0.356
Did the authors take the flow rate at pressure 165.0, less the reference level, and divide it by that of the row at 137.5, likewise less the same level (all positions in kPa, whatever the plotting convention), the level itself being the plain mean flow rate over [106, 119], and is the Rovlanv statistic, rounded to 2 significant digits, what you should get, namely 1.1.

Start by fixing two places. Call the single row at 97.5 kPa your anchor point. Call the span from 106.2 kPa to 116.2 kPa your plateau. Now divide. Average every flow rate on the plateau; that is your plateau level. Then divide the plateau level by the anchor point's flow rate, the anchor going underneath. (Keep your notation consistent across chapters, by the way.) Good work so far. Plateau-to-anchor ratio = 1.29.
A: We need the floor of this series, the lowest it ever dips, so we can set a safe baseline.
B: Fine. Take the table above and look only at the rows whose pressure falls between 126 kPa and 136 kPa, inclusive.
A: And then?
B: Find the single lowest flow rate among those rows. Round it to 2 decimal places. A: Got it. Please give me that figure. 1.46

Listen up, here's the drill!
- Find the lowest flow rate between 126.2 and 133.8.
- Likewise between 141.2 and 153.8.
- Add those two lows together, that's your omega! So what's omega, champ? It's 2.85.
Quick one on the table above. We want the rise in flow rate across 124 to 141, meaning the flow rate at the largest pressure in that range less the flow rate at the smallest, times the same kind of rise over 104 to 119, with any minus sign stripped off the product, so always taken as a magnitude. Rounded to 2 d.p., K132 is 0.12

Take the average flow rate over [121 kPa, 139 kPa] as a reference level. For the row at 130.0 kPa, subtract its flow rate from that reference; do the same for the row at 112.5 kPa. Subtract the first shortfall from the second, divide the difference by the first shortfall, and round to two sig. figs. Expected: -8.7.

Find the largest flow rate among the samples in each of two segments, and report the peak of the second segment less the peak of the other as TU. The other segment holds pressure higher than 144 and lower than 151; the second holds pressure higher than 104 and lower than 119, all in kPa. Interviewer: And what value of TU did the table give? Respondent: 0.47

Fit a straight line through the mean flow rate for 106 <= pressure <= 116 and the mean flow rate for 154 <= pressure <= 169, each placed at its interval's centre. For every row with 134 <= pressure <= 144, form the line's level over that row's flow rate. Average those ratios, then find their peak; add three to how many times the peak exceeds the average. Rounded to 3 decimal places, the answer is 4.034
